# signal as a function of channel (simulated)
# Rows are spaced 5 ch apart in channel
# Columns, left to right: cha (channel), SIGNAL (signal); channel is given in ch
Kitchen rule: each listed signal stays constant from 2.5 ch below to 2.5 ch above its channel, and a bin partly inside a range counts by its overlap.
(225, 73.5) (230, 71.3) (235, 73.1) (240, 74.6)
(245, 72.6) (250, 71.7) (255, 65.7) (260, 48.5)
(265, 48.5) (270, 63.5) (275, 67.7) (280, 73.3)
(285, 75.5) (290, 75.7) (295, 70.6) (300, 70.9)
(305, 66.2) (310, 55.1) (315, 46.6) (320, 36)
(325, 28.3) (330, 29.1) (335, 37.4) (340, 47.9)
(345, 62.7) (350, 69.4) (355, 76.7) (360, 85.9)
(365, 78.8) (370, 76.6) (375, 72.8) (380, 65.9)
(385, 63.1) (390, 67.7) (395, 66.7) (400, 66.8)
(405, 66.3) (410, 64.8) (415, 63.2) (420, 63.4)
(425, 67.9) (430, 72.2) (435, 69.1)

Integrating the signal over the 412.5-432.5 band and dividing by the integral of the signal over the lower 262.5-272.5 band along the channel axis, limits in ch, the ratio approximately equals 2.4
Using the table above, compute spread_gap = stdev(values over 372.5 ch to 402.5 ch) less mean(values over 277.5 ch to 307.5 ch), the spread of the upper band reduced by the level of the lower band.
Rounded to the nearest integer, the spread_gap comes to -69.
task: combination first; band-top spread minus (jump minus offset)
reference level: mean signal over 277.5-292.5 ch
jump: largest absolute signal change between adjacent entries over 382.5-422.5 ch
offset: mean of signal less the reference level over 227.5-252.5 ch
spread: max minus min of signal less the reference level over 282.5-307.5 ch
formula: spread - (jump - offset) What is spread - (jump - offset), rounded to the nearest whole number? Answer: 3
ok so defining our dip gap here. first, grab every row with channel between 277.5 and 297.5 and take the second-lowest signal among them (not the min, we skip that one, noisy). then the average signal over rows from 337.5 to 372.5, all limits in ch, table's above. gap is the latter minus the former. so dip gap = -2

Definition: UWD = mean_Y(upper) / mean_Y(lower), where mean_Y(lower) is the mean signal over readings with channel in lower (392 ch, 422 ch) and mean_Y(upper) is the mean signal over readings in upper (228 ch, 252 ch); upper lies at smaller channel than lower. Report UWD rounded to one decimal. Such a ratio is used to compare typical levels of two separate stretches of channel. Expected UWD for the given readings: 1.1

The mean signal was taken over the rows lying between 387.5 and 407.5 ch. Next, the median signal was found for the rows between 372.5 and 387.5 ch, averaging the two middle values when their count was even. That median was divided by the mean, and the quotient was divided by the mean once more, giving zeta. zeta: 0.015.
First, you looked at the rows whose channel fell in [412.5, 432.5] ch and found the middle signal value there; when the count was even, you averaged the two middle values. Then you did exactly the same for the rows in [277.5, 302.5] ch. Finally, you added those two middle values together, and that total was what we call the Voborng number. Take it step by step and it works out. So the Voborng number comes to 139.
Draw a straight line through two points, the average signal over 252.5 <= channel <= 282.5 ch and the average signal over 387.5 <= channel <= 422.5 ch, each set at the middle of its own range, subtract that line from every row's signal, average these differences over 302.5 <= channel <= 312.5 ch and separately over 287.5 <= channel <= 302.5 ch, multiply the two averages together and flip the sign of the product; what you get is 19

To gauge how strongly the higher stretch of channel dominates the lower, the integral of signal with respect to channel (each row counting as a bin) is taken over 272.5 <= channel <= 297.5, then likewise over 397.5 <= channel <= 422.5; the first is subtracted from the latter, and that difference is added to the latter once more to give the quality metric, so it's 1431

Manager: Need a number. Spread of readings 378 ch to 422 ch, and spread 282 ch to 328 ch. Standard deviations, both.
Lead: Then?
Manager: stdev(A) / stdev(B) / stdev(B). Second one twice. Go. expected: 0.01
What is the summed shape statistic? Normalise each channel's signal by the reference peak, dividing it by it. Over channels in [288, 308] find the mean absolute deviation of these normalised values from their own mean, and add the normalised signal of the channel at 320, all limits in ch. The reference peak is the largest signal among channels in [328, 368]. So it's 0.45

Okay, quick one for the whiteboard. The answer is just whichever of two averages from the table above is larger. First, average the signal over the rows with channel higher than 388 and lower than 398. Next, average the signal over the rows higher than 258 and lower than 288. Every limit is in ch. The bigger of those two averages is 67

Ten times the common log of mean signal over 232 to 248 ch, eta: 18.7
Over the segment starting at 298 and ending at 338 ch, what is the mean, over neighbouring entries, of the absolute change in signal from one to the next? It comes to 7.4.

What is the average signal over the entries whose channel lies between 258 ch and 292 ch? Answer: 64.7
